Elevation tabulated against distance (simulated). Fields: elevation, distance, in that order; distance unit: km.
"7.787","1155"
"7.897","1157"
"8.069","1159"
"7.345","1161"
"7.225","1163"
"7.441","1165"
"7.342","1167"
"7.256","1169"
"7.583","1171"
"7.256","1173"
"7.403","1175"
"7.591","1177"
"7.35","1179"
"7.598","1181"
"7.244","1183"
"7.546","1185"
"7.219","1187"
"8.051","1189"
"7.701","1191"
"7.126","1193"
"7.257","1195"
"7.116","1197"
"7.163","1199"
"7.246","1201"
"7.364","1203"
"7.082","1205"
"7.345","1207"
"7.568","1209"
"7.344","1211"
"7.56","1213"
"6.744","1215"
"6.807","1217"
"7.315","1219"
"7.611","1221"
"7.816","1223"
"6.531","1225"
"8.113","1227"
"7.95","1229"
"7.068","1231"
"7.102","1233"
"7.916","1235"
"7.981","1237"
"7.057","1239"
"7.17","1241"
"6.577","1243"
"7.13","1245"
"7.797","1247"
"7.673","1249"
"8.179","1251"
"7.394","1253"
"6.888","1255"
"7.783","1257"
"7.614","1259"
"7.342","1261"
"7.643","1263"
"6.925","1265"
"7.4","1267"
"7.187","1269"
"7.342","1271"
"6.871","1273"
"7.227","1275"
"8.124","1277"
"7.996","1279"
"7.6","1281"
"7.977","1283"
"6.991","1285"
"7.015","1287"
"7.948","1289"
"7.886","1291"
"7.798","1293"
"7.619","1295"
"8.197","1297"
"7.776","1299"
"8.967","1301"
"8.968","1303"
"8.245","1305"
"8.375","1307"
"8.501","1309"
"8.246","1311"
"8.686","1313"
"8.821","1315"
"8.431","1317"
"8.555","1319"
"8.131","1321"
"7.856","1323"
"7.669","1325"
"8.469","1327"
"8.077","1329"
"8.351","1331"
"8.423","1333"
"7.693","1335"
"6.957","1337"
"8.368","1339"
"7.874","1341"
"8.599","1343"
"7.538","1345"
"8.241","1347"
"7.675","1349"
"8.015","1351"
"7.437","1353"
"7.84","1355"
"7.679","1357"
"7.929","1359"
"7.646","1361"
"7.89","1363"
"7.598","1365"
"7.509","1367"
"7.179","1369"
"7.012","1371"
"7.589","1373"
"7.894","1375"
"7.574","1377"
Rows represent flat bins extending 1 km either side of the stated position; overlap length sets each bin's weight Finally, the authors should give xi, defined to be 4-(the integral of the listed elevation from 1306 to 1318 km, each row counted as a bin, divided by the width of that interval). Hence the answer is -4.5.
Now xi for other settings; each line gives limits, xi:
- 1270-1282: -3.5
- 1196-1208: -3.2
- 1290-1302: -4.0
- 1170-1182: -3.5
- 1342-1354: -3.9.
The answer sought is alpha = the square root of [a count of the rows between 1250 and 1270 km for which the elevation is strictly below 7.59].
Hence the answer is 2.4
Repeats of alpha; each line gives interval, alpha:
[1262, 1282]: 2.4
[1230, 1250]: 2.4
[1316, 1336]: 0.0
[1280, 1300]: 1.4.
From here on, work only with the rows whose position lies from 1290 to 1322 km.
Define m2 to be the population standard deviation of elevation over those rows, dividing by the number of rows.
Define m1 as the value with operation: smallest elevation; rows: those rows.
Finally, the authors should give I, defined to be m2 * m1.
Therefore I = 3.1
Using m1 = 7.619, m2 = 0.41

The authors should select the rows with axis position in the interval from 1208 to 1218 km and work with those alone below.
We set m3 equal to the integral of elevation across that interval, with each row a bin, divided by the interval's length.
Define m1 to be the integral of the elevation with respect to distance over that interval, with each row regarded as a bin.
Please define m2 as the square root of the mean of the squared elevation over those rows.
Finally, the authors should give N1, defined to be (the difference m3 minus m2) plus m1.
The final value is 72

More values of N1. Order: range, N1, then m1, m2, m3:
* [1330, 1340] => 80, 79.6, 8.0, 8.0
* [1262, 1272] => 73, 73.0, 7.3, 7.3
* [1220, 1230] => 76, 76.0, 7.6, 7.6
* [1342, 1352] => 80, 80.1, 8.0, 8.0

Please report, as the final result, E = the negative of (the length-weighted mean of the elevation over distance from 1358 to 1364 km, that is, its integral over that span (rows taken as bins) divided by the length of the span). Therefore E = -7.82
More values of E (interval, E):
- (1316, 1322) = -8.37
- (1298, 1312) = -8.44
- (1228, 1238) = -7.60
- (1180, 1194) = -7.50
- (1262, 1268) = -7.32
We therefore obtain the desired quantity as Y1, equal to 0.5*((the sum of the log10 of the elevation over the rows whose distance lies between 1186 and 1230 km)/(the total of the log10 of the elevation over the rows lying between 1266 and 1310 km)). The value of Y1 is 0.486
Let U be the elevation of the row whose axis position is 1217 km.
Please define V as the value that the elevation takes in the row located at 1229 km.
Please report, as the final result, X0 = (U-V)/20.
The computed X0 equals -0.057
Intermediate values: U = 6.807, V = 7.95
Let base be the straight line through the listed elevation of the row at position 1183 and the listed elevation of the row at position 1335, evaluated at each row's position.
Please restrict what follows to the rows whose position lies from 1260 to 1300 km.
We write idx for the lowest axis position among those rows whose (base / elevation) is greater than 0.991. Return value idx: 1261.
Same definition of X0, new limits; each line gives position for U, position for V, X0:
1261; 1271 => 0.000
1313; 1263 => 0.052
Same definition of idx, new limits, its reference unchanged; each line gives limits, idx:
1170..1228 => 1173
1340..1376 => 1345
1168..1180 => 1169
